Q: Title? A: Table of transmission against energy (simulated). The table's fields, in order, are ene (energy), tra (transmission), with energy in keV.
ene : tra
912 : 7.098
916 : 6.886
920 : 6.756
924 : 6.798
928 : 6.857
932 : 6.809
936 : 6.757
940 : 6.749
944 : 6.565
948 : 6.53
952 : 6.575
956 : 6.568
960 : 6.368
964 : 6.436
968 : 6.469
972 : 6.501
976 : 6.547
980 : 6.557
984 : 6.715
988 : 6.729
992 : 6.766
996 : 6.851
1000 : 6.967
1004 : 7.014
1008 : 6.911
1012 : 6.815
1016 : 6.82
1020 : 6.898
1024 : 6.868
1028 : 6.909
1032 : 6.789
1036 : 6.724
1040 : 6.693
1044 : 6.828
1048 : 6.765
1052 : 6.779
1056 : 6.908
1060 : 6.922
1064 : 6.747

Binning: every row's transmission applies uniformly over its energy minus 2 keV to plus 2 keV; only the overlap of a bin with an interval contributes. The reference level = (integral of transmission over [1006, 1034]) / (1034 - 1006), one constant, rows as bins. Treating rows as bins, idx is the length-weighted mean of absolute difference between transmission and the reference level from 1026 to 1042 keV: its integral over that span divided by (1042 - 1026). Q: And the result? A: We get 0.1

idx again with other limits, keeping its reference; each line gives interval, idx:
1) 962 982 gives 0.4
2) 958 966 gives 0.5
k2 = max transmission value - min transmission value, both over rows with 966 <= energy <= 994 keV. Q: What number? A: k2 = 0.30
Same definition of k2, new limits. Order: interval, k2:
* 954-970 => 0.20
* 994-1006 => 0.16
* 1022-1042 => 0.22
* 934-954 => 0.23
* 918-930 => 0.10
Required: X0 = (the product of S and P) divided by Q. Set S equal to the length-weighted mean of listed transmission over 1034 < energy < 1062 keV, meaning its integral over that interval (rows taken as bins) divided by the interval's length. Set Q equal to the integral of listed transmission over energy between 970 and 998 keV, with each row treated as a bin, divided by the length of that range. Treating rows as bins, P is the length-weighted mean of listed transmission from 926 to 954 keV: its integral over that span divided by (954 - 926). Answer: 6.83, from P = 6.69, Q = 6.67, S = 6.80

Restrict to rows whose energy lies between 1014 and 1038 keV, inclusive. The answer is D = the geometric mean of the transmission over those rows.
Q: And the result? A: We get 6.83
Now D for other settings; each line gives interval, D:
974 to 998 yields 6.69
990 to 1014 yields 6.89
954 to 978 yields 6.48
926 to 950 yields 6.71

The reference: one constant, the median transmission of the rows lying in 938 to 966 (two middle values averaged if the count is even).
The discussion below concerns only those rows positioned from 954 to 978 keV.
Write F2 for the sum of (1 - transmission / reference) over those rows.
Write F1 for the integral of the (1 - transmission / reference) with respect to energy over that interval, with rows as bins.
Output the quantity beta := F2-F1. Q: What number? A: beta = -0.2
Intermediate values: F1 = 0.31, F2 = 0.08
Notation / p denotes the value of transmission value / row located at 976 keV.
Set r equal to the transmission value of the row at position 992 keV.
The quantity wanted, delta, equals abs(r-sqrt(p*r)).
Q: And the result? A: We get 0.11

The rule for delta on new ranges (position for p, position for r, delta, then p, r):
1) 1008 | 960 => 0.27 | 6.911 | 6.368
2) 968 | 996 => 0.19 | 6.469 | 6.851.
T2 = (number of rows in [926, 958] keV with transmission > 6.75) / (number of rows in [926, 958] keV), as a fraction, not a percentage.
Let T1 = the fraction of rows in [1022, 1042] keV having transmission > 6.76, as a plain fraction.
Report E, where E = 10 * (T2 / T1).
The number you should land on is 6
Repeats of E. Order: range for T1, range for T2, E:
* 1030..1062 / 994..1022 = 13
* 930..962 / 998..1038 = 72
